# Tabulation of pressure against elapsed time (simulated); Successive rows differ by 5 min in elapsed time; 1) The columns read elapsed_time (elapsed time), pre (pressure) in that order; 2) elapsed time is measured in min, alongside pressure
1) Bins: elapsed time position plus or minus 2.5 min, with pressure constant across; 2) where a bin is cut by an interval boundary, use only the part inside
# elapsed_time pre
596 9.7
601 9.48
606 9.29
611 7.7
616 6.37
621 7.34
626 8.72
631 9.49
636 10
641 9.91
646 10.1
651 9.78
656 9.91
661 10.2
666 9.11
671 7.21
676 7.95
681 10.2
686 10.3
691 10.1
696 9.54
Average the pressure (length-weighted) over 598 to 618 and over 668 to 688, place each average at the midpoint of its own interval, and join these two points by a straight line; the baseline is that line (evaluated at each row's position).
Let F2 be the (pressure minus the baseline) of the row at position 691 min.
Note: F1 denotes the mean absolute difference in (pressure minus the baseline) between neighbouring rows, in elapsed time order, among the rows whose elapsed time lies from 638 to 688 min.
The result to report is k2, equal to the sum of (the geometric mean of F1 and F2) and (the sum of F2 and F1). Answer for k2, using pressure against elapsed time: 2.8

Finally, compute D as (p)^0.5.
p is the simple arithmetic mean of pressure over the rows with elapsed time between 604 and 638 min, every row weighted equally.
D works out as 2.90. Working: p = 8.4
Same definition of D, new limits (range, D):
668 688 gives 2.99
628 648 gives 3.14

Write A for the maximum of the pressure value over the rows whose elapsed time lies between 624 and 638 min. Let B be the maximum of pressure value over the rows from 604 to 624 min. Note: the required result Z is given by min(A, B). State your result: 9.29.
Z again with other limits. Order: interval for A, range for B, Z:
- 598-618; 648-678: 9.48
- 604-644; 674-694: 10.00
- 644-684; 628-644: 10.00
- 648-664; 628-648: 10.10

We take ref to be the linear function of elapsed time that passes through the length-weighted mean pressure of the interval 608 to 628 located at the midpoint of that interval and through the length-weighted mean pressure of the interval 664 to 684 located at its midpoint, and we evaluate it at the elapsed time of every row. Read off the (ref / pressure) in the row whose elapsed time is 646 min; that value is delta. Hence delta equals 0.80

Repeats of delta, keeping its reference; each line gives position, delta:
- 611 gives 0.96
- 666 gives 0.93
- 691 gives 0.89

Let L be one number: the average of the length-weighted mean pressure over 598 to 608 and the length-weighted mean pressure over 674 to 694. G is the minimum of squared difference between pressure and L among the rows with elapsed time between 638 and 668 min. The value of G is 0.06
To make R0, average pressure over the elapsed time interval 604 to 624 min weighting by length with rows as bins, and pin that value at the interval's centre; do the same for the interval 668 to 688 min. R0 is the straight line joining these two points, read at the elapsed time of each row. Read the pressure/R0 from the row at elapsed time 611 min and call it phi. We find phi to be 1.01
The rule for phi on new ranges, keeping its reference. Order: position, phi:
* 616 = 0.83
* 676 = 0.90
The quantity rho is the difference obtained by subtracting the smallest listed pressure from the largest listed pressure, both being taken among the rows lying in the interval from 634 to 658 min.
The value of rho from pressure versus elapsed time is 0.32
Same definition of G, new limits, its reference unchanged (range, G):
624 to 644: 0.00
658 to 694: 0.19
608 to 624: 3.39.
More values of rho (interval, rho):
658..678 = 2.99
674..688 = 2.35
